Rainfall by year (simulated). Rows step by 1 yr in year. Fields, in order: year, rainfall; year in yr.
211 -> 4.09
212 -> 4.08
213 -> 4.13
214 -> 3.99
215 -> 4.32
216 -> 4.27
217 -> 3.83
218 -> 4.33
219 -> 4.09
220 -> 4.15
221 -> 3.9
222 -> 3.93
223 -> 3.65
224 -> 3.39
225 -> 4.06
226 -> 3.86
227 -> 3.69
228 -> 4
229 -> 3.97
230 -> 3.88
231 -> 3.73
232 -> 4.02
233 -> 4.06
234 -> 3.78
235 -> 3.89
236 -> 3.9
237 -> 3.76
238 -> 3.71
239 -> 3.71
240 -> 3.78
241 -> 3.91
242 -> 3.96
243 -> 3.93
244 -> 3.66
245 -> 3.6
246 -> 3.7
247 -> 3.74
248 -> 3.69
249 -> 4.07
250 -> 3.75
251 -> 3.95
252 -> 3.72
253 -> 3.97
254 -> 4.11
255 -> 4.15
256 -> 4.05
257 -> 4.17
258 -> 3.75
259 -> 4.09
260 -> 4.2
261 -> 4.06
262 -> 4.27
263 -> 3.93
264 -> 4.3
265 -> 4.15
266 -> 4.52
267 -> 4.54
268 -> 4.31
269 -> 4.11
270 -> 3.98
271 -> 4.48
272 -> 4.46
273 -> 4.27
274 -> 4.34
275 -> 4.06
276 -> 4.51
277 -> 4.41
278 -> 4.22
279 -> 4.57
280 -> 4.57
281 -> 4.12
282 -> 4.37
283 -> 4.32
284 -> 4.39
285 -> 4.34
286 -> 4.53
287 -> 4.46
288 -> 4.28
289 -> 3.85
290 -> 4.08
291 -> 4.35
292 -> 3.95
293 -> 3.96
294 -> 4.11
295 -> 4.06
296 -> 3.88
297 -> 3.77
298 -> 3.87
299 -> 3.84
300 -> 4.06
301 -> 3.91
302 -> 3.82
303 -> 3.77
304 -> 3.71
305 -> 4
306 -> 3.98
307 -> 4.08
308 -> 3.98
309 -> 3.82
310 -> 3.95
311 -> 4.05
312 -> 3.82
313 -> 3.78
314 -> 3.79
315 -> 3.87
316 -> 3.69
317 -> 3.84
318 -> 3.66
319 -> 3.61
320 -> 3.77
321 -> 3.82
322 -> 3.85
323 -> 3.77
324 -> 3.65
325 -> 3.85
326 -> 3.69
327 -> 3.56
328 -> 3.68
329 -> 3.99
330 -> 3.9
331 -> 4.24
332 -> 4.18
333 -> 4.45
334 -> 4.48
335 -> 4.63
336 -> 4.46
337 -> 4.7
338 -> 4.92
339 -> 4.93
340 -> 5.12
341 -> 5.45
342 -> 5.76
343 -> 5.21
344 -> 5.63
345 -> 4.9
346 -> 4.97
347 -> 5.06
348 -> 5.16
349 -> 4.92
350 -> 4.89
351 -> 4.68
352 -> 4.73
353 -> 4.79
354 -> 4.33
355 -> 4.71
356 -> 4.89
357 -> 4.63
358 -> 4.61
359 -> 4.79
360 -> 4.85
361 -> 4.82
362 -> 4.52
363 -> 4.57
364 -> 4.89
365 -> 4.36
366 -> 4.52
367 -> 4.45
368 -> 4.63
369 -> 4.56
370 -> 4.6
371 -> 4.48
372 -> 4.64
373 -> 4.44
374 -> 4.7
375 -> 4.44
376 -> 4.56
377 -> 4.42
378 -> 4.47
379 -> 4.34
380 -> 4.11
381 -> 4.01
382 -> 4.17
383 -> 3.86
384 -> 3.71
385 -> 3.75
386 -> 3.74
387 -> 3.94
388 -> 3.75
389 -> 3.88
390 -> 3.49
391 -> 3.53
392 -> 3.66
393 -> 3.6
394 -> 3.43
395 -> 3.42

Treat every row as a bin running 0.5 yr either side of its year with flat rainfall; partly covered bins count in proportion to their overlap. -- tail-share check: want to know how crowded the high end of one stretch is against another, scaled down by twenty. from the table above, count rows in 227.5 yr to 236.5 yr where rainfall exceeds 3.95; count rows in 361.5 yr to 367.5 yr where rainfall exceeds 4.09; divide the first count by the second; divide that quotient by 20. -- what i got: 0.0333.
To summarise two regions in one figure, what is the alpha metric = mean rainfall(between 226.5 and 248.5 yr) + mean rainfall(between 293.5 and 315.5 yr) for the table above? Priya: 7.73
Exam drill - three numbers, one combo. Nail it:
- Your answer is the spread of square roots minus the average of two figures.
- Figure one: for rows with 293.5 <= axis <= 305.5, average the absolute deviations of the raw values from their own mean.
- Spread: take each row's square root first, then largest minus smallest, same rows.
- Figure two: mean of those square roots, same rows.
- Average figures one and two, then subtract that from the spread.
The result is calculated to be -0.94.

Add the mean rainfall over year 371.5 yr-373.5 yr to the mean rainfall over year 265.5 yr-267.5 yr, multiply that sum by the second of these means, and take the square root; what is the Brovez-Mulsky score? 6.4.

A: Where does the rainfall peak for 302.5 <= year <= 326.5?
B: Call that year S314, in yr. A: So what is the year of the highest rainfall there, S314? 307 yr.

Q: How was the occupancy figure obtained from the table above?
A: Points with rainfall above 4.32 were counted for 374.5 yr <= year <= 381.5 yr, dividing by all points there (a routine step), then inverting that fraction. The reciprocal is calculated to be 1.4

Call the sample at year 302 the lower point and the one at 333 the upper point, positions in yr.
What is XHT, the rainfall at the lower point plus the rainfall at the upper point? 8.27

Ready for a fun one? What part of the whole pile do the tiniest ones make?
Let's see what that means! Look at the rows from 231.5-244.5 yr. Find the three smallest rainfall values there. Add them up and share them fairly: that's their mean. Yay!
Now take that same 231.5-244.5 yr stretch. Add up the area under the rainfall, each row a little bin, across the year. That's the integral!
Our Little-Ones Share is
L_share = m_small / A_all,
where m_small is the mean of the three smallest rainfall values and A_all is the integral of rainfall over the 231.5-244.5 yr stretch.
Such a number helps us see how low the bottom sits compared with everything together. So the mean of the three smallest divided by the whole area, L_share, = 0.0738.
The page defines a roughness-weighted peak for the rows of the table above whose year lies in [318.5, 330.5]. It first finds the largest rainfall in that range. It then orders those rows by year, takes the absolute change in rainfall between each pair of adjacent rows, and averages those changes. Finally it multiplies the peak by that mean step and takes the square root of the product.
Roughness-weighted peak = 0.73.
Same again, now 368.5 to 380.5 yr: 0.85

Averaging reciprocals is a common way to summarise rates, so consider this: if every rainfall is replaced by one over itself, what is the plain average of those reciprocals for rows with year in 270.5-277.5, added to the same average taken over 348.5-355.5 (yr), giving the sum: 0.442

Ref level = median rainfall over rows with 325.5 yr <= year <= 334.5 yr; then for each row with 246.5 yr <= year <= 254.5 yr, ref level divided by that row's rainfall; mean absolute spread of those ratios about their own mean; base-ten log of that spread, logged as -1.40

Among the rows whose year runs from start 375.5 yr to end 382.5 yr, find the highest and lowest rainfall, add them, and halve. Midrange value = 4.3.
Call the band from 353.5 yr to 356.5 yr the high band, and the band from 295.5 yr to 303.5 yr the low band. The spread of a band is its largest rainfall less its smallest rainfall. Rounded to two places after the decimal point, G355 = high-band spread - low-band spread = 0.27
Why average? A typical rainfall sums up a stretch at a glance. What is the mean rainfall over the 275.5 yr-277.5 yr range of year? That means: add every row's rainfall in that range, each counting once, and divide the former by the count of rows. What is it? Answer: 4.46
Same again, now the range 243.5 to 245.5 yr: 3.63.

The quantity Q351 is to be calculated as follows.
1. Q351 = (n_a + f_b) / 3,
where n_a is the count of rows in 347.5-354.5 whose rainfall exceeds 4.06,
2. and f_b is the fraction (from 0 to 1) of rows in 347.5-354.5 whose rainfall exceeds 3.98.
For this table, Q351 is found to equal 2.7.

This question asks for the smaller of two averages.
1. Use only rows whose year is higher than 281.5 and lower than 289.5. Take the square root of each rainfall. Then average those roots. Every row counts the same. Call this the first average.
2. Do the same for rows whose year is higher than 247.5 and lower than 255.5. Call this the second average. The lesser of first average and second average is 1.98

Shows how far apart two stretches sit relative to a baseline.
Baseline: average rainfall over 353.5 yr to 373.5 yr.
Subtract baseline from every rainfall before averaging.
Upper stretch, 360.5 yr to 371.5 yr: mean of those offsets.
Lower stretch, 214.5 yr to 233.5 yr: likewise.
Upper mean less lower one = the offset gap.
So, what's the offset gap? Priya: 0.6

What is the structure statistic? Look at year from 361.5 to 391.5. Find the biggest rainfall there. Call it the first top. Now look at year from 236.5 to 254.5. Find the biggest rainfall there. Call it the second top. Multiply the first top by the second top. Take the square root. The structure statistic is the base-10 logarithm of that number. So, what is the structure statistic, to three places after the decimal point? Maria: 0.652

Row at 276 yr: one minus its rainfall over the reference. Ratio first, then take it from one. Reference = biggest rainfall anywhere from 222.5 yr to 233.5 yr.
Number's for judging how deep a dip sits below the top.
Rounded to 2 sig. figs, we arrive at -0.11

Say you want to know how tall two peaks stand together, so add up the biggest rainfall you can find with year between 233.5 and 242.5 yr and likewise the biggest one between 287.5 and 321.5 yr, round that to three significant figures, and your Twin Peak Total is 8.31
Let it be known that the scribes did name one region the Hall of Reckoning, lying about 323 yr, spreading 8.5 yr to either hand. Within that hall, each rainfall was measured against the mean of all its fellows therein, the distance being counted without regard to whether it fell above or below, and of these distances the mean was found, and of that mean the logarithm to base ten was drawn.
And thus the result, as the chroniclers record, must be -0.91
